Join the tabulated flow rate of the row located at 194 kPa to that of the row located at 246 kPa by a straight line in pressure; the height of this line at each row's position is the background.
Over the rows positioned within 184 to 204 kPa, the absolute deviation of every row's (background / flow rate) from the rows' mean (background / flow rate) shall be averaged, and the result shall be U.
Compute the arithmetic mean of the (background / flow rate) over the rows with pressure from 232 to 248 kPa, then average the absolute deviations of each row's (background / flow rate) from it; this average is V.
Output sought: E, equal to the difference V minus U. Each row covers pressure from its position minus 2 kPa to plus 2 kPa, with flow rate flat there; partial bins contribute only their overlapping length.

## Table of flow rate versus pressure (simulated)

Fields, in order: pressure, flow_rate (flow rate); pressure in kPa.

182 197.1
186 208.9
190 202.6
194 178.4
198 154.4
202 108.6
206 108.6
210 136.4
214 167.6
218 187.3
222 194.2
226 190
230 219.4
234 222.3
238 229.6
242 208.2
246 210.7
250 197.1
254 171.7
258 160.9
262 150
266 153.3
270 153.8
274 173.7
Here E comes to -0.2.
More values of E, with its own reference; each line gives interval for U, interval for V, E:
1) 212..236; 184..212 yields 0.2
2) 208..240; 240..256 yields 0.0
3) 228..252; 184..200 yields 0.1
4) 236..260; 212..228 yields -0.1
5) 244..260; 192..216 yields 0.1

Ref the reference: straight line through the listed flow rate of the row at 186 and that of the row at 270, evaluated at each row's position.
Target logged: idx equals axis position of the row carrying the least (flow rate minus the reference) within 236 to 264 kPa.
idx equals 262 kPa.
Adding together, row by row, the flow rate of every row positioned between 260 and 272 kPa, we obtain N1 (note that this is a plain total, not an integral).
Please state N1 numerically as 457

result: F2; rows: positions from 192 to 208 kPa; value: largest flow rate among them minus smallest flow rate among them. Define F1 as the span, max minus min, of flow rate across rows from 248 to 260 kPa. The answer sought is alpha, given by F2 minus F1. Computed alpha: 34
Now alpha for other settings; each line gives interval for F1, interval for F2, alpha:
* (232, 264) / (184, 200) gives -25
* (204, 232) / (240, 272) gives -50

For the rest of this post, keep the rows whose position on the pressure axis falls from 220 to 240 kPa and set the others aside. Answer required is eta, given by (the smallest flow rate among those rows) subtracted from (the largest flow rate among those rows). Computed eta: 40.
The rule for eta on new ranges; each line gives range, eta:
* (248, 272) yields 47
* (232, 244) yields 21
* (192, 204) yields 70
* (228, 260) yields 69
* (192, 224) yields 86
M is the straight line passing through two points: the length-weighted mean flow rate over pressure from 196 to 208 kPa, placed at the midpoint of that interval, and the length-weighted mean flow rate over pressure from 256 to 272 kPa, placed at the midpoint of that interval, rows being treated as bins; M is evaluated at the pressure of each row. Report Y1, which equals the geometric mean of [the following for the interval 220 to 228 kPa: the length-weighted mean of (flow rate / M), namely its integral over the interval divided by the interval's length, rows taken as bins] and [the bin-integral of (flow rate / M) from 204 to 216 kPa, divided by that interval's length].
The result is 1.24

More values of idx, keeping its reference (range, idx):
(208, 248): 210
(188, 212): 202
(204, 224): 206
